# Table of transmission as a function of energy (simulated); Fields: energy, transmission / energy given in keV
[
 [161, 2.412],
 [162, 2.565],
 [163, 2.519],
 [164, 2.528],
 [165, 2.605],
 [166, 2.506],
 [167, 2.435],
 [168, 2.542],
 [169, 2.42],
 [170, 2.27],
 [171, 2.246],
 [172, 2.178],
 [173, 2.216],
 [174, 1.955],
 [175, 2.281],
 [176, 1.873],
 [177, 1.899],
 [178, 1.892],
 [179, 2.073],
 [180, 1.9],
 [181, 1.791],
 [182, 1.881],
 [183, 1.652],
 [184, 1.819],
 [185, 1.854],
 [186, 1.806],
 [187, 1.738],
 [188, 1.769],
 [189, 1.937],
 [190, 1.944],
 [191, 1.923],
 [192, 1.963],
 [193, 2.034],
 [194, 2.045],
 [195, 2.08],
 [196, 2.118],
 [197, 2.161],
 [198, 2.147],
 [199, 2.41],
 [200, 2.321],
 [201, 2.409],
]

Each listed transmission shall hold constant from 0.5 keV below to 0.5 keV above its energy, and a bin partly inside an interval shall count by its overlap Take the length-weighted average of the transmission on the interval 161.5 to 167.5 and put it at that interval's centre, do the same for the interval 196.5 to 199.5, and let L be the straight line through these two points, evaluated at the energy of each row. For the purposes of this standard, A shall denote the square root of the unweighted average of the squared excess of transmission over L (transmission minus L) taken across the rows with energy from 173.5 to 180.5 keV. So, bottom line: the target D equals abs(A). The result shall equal 0.46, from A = 0.46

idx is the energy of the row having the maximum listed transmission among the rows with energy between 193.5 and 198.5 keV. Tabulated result 197 keV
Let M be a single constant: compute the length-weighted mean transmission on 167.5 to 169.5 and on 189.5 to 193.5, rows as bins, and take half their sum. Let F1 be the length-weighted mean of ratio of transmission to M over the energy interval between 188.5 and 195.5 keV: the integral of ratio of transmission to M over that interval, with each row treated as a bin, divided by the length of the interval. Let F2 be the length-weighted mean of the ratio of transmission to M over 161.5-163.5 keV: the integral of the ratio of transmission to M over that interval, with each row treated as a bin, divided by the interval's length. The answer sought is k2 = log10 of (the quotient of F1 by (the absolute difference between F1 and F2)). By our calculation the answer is 0.6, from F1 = 0.89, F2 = 1.14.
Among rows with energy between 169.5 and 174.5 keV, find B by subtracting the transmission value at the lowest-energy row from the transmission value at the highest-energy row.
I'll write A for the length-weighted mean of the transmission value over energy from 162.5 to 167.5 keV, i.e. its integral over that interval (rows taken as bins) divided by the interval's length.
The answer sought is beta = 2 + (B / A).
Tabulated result 1.87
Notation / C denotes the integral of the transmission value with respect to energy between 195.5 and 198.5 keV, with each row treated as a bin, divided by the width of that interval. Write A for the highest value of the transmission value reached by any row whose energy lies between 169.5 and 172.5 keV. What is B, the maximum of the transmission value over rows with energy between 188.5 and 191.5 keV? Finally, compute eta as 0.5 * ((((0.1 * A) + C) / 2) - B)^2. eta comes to 0.29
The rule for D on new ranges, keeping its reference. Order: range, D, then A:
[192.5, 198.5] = 0.17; 0.17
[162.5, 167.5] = 0.05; 0.05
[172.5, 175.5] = 0.33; 0.33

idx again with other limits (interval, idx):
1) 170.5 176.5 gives 175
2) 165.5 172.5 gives 168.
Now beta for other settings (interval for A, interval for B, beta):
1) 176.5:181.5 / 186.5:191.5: 2.10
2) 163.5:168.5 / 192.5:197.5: 2.05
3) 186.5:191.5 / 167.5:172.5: 1.80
